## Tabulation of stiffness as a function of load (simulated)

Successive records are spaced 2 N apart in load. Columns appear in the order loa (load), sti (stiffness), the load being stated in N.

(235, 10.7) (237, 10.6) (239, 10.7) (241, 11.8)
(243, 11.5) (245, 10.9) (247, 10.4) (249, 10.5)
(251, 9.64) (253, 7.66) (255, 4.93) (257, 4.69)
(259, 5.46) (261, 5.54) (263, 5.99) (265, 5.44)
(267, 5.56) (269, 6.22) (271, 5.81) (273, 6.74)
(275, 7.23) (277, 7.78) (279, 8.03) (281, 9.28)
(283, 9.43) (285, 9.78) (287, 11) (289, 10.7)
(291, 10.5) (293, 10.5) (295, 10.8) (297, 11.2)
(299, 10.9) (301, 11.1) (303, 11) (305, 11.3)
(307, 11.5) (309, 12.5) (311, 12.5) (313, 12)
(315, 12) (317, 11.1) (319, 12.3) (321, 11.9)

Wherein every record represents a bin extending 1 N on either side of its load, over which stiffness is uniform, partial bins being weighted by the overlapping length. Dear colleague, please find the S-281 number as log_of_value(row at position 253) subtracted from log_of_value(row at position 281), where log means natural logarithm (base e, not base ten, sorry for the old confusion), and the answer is 0.19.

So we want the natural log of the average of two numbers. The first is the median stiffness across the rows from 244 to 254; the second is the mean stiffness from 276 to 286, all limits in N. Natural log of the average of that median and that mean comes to 2.26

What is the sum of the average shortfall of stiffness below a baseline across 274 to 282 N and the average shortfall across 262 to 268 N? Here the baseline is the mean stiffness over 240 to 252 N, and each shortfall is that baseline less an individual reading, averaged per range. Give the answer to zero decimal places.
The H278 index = 8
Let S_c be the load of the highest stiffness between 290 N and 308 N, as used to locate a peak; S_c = 307 N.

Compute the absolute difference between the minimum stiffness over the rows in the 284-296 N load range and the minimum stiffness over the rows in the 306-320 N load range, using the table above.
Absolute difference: 1.3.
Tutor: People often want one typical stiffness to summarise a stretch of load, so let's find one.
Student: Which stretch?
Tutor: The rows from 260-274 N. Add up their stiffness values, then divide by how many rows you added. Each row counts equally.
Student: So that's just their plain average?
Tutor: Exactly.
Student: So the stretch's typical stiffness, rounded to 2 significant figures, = 5.9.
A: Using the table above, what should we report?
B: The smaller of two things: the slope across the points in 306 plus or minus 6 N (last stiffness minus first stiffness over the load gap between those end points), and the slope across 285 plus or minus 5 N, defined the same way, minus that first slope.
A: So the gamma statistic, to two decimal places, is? 0.04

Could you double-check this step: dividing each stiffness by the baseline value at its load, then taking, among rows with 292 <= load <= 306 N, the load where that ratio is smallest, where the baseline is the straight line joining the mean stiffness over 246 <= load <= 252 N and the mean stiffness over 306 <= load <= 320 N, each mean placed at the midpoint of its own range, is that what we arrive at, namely 293 N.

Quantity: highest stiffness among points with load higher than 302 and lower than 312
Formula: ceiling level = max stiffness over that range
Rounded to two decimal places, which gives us 12.50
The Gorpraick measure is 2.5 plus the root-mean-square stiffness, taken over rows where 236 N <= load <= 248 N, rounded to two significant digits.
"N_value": 13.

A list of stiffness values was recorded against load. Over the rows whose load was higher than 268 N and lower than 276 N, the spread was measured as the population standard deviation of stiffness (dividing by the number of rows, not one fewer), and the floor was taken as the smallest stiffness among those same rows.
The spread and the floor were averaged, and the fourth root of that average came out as 1.33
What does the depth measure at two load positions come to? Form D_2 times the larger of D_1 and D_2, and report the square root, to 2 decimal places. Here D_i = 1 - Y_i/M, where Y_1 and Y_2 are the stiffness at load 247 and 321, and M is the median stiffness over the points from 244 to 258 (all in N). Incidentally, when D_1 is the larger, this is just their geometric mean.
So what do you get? 0.14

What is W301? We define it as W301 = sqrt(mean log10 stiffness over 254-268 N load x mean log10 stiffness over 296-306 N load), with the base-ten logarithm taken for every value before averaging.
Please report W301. 0.87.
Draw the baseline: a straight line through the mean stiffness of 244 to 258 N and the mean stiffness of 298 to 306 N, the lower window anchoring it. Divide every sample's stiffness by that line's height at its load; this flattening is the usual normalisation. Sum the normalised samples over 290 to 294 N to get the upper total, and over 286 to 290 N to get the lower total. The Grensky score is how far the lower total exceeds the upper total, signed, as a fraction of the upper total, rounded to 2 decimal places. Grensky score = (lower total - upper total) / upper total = 0.05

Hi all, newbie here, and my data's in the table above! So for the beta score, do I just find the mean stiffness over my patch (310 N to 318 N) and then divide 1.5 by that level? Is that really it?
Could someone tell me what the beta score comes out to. 0.126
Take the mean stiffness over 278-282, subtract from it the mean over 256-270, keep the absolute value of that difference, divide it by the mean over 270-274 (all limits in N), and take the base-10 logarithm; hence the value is -0.31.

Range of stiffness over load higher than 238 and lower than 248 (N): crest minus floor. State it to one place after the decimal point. 1.4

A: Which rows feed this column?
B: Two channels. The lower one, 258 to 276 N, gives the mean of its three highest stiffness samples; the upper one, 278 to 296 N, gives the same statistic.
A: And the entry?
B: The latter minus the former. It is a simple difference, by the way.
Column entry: 4.1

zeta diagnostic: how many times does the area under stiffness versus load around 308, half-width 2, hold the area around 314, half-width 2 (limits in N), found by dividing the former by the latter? 1.0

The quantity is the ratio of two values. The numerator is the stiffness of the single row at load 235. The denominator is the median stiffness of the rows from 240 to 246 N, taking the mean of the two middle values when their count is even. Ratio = 0.93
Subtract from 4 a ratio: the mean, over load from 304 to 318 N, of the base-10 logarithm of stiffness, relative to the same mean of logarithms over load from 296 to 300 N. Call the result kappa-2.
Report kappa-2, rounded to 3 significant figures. 2.97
